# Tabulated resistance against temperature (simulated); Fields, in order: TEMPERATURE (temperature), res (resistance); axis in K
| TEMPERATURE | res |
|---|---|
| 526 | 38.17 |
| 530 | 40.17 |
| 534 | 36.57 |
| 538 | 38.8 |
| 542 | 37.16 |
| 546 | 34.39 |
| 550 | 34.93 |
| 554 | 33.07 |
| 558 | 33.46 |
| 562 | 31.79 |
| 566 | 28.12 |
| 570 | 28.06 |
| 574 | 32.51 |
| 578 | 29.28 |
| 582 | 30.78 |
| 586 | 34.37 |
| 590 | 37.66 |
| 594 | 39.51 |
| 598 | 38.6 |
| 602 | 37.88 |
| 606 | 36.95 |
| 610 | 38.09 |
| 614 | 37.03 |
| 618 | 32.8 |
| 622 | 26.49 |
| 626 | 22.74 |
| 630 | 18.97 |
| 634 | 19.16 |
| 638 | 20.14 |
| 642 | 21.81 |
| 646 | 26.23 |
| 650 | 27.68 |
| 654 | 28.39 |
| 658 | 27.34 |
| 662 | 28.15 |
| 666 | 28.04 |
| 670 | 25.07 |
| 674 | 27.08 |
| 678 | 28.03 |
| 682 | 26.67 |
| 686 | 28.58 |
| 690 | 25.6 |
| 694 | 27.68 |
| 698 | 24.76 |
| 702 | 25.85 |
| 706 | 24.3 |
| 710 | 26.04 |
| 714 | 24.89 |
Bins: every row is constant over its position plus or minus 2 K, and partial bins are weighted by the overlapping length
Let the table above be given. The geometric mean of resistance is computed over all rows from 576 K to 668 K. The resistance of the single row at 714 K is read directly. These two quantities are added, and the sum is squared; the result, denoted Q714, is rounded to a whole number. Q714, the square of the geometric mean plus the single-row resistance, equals 2922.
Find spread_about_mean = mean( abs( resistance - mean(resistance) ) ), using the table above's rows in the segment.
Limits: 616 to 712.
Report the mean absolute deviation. 2.4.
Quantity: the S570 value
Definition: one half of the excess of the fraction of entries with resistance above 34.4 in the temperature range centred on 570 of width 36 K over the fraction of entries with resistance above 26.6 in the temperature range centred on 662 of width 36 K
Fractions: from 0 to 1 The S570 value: -0.39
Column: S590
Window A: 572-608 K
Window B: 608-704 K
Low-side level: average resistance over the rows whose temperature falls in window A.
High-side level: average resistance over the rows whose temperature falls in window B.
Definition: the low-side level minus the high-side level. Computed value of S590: 8.5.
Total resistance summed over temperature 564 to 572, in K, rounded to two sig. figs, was 56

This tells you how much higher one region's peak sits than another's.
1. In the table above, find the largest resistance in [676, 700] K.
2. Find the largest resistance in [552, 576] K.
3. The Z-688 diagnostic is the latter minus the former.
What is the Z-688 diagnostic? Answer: 4.9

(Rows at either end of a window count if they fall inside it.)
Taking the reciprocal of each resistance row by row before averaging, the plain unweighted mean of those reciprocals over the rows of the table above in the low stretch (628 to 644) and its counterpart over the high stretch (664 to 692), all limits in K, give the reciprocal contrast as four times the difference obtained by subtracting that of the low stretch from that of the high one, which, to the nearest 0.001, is -0.052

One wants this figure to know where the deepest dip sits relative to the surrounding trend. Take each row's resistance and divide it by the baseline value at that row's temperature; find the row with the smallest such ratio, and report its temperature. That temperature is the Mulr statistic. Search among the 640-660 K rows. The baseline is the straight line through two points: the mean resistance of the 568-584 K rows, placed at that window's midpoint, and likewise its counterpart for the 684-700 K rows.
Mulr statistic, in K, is 642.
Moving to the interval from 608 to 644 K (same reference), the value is 630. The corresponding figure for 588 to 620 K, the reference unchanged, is 618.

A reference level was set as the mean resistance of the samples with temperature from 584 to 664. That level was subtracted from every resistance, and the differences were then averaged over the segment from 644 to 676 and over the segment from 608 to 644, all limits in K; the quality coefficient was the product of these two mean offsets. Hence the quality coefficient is 10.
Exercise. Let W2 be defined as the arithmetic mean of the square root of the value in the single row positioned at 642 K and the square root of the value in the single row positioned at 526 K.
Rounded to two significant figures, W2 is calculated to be 5.4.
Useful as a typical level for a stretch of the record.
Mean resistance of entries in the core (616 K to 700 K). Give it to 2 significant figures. 26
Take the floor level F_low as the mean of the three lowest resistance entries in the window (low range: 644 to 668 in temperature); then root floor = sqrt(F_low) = 5.2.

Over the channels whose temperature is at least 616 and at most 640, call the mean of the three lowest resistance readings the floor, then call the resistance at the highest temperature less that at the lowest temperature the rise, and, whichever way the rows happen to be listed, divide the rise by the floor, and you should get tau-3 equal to -0.65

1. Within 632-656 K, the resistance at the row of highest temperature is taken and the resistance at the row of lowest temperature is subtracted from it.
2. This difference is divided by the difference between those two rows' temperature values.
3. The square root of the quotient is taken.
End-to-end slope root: 0.68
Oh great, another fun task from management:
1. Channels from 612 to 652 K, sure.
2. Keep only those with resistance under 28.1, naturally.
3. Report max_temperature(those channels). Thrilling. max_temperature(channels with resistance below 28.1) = 650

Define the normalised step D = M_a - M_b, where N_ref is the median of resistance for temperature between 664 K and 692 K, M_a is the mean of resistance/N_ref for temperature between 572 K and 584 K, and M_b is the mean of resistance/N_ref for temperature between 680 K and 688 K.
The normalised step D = 0.12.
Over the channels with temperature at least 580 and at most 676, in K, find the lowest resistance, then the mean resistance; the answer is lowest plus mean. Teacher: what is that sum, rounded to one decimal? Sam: 48.6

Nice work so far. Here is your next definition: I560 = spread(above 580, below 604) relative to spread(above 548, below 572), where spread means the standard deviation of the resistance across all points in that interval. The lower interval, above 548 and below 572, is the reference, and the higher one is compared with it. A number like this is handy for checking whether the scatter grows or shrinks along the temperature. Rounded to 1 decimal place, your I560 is 1.1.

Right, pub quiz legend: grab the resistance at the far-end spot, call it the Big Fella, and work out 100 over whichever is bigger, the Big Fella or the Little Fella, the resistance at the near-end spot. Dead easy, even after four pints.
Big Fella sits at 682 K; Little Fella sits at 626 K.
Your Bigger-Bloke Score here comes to 3.7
